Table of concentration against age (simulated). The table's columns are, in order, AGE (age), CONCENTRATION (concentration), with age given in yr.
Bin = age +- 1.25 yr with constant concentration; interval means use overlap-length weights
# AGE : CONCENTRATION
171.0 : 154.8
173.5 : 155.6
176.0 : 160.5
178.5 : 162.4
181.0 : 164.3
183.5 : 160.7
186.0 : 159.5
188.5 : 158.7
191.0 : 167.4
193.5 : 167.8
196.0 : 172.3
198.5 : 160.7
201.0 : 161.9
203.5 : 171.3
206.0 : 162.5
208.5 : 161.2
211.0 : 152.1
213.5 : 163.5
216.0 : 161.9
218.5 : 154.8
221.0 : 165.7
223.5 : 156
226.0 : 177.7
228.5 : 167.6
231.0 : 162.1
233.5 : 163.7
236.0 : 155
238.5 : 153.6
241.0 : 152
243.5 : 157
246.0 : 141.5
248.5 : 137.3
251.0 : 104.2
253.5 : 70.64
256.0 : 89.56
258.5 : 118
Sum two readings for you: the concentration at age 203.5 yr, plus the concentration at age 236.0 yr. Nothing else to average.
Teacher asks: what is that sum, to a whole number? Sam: 326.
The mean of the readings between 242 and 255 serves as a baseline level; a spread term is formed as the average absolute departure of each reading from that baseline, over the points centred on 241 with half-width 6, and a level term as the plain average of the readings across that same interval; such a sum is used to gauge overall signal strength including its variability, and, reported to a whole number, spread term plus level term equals 182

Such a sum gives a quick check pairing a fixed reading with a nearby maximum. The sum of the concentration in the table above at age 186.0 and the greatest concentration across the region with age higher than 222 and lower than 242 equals 337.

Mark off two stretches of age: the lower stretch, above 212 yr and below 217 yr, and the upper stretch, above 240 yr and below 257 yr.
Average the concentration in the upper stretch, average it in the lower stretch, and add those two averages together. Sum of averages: 284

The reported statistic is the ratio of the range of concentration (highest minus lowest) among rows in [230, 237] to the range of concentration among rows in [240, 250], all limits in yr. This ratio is 0.44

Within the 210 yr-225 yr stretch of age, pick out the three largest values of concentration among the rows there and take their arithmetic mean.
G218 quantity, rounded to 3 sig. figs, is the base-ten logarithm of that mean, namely 2.21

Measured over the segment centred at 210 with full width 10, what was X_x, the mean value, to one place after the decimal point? 159.8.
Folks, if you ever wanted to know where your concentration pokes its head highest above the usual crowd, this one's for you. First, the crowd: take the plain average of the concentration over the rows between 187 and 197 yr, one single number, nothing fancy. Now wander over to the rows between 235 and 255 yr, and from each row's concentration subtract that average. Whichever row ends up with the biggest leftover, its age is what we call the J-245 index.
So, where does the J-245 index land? 243.5 yr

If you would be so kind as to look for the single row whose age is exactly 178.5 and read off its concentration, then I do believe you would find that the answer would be 162.4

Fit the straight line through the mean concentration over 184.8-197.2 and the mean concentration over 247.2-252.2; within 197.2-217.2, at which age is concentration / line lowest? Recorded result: 198.5 yr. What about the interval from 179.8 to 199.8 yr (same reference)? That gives 183.5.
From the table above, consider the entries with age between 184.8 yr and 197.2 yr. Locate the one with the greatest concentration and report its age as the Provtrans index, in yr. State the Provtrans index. 196.0 yr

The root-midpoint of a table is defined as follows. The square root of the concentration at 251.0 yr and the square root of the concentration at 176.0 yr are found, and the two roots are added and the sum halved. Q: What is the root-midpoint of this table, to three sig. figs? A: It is 11.4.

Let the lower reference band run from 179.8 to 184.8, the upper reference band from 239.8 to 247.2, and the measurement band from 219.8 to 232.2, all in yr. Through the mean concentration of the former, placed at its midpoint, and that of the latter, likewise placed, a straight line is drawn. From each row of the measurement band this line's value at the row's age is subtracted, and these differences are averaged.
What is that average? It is 12.1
